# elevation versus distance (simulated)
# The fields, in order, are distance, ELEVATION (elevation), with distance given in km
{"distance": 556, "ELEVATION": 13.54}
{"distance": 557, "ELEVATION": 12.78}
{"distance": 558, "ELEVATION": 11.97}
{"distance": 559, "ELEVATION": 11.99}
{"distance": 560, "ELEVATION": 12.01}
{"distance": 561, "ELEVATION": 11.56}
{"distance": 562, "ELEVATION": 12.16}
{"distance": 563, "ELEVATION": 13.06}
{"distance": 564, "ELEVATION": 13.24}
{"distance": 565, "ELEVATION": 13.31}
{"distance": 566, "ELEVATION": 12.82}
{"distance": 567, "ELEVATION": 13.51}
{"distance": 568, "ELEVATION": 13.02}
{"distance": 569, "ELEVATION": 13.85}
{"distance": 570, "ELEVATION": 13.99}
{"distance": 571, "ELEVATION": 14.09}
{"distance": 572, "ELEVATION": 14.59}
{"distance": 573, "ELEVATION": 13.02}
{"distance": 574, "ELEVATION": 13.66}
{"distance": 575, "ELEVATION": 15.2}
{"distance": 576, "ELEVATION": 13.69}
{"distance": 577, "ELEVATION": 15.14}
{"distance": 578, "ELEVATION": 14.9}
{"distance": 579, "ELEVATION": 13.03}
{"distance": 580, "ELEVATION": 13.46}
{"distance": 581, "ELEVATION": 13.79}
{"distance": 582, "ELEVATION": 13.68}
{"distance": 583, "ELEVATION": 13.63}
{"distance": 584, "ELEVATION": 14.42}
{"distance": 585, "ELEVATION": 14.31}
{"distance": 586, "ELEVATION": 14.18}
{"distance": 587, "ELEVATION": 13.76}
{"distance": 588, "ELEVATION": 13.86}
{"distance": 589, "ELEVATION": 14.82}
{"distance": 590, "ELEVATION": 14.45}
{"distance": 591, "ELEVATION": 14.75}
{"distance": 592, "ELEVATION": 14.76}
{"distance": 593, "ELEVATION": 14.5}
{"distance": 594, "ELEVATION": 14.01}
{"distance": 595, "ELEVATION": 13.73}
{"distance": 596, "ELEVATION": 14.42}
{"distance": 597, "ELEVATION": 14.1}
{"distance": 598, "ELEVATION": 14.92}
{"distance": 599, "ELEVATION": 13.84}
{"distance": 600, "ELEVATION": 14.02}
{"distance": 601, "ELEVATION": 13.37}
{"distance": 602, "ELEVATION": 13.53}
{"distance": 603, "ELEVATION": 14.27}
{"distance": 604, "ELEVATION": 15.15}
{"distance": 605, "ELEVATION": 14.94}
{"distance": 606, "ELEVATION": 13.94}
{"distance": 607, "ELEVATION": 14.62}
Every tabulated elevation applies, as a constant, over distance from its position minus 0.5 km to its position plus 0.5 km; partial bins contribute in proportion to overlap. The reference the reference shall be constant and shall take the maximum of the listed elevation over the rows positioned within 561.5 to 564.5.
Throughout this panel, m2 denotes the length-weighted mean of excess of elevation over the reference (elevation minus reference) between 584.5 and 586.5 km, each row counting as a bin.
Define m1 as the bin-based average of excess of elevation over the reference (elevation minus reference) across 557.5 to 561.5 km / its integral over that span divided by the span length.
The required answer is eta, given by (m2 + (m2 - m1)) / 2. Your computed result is 1.7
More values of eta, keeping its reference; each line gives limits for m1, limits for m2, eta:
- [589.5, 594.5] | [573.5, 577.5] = 0.6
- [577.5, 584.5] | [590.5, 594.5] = 1.0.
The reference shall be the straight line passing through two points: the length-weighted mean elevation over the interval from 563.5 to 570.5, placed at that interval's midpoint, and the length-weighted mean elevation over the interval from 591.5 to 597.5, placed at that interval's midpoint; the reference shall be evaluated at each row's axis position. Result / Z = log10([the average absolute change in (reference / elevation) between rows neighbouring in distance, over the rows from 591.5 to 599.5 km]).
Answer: -1.39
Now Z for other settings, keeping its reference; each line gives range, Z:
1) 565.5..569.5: -1.30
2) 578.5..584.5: -1.61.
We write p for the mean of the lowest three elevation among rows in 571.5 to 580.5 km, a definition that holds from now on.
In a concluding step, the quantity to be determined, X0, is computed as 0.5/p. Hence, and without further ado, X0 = 0.0380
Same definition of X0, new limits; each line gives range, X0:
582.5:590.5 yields 0.0364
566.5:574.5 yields 0.0379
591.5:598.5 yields 0.0359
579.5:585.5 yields 0.0368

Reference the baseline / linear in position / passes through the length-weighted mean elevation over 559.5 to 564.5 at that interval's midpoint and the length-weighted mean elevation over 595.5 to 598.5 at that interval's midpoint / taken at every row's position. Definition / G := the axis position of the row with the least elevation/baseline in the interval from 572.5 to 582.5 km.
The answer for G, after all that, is 579 km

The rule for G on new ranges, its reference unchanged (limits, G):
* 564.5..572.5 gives 566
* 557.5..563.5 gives 561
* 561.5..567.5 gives 562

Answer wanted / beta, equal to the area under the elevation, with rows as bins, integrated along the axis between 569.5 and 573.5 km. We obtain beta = 55.7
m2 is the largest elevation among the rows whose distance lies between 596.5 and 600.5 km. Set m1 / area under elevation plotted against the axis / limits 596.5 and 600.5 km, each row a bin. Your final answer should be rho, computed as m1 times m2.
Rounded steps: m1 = 56.9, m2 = 14.92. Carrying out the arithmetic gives 849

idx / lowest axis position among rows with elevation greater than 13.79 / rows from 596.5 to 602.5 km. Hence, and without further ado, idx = 597 km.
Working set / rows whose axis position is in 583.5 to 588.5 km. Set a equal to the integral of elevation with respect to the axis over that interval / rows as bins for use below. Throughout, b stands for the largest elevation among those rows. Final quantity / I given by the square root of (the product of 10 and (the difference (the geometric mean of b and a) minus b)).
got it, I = 13.2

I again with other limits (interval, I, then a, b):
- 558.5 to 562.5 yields 10.9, 48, 12.16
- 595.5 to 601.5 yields 14.4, 85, 14.92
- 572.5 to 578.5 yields 14.4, 86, 15.2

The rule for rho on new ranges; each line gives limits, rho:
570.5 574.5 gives 808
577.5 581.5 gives 822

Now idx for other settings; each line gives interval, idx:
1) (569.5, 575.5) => 570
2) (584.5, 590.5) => 585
